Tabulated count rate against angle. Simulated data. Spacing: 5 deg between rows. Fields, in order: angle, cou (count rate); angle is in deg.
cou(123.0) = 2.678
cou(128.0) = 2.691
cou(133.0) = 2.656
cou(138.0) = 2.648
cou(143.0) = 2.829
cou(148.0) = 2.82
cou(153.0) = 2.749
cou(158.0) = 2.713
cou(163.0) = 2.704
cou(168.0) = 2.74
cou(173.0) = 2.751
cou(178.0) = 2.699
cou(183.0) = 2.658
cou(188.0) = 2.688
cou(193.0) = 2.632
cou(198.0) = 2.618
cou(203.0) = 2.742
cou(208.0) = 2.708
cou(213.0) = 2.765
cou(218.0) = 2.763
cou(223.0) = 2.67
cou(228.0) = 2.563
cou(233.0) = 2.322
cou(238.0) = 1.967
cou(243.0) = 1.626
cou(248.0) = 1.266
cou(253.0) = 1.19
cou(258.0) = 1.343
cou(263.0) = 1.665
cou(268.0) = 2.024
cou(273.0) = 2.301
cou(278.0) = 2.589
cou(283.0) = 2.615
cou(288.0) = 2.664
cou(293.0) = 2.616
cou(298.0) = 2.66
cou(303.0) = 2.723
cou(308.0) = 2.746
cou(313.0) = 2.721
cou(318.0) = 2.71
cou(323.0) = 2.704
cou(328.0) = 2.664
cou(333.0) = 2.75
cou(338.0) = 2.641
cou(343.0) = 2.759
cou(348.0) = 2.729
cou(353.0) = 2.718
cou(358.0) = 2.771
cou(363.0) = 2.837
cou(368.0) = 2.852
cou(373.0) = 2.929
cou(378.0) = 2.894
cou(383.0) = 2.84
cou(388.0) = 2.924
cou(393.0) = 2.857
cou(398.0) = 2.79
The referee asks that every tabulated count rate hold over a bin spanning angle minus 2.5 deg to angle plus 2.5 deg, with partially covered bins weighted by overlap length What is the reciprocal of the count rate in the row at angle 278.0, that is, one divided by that 0.386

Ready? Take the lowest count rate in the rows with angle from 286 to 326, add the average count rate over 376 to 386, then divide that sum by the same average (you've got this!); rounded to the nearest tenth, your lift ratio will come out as 1.9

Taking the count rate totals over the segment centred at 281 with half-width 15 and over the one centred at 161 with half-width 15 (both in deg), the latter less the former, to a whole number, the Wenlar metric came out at 2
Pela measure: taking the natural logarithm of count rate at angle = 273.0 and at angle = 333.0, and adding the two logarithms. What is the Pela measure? 1.84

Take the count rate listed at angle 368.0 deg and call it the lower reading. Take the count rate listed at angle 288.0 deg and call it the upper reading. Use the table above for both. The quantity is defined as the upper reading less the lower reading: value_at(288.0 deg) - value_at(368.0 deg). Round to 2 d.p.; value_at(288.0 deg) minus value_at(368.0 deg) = -0.19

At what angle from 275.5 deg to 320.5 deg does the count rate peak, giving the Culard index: 308.0 deg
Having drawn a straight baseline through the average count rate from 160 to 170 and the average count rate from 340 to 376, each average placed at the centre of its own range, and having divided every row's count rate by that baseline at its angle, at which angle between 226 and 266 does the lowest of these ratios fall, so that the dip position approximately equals 253.0 deg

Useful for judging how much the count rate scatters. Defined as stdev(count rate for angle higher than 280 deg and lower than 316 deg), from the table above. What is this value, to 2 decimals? 0.05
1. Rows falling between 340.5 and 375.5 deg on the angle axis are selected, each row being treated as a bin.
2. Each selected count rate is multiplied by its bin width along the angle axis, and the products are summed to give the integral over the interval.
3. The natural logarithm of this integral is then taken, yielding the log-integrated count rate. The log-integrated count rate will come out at 4.58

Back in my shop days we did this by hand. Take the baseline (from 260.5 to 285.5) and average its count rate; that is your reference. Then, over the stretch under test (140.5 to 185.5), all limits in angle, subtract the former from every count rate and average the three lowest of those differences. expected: 0.448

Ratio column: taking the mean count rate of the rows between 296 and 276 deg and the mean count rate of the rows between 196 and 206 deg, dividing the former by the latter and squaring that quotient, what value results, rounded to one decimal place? 1.0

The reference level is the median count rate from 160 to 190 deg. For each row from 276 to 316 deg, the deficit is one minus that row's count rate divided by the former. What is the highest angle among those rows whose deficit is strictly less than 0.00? 313.0 deg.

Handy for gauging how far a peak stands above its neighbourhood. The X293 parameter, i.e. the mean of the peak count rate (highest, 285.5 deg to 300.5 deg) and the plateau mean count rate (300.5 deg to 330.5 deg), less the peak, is 0.02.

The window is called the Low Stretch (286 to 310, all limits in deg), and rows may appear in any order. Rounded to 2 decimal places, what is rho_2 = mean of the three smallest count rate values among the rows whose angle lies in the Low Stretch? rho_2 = 2.65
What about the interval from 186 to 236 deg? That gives 2.50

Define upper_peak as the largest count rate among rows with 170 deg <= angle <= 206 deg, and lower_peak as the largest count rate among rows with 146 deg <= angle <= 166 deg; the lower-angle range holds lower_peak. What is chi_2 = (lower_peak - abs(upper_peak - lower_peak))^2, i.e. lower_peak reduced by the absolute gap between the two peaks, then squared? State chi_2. 7.57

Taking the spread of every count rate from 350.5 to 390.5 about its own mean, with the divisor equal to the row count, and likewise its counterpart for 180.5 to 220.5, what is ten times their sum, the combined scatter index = 1.2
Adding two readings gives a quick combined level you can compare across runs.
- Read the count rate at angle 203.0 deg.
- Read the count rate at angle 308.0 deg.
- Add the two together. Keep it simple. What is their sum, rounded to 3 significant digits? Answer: 5.49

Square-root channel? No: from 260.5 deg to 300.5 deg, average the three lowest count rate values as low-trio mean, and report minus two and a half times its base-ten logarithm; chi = -0.75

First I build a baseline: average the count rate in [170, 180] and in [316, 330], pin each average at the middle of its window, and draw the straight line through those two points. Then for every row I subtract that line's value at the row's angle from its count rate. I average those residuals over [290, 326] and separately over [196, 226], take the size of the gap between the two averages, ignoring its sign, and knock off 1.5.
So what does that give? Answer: -1.5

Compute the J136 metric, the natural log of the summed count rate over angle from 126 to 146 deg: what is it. 2.38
